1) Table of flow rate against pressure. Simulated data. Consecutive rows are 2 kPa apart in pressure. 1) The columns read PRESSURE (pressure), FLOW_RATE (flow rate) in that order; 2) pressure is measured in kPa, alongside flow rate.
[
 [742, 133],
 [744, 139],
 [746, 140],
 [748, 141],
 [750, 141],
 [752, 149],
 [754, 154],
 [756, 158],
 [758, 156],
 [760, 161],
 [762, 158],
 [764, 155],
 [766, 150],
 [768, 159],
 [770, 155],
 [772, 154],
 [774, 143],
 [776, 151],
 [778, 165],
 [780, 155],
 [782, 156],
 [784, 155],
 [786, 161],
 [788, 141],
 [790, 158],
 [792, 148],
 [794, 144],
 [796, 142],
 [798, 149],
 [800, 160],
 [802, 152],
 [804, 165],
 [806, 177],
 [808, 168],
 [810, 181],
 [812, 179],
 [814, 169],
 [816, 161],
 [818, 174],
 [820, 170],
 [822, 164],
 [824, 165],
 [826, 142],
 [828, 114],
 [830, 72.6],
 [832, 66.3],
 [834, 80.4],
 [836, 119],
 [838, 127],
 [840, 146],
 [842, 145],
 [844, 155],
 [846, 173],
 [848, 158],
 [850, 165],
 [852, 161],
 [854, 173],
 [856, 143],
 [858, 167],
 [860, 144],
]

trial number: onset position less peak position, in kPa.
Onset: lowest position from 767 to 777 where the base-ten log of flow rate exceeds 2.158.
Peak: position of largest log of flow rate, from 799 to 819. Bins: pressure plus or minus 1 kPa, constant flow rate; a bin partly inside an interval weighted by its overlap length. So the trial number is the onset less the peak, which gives -42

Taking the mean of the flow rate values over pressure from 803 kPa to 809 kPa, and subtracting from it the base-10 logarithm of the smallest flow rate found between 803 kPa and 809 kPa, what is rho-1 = 168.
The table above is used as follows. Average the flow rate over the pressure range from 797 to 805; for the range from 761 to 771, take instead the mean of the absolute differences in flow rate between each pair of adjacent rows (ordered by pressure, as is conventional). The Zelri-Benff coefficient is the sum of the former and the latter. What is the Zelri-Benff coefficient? 162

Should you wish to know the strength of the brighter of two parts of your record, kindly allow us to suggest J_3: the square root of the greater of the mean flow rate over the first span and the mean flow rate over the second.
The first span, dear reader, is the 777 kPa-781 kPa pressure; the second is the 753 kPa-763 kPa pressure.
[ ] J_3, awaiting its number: 12.65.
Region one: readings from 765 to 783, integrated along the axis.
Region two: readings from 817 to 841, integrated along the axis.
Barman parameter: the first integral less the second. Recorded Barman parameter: -305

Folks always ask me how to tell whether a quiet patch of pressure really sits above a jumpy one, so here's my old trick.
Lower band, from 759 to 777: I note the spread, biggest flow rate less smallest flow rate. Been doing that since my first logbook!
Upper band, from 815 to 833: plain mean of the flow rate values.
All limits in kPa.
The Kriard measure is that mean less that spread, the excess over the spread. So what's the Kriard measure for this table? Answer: 119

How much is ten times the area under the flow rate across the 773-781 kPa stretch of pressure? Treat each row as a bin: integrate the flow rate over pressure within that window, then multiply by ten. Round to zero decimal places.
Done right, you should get 12280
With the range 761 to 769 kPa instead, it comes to 12440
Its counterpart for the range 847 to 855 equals 13140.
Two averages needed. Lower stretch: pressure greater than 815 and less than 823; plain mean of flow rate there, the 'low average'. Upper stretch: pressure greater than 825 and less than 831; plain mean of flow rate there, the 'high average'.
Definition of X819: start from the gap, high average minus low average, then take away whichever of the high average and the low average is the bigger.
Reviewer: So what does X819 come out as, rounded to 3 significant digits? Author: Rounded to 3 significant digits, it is -225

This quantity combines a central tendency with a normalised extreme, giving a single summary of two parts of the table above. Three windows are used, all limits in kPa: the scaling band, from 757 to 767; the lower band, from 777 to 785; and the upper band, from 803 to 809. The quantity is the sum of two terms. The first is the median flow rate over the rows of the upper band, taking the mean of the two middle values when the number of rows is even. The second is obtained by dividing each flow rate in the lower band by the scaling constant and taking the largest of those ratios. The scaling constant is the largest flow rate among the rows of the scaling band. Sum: 169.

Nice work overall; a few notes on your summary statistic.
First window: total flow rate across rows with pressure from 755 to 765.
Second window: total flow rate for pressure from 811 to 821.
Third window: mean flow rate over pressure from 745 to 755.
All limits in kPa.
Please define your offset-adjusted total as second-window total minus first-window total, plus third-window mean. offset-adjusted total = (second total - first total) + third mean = 210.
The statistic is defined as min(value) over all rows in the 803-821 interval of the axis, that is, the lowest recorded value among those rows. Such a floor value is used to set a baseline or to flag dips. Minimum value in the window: 161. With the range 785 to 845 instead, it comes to 66.3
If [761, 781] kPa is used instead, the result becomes 143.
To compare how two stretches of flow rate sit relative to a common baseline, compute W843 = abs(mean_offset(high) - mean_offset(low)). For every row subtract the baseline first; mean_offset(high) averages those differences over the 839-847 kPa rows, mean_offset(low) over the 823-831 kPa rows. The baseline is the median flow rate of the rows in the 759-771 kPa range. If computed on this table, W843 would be 31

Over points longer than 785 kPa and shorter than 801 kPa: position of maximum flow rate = 786 kPa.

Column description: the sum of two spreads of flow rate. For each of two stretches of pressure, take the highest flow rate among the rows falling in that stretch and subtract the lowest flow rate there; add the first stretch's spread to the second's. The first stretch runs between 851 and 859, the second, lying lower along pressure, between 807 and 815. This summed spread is 43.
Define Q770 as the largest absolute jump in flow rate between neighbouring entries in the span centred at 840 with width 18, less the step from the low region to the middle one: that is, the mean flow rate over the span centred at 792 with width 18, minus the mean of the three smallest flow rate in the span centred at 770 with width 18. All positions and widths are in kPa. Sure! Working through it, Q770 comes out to 36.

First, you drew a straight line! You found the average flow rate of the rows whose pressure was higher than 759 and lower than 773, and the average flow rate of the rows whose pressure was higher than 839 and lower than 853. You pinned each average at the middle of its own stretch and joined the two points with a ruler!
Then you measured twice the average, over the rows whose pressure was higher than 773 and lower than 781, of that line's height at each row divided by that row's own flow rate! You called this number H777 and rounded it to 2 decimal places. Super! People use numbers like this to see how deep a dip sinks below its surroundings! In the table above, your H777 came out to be 2.04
